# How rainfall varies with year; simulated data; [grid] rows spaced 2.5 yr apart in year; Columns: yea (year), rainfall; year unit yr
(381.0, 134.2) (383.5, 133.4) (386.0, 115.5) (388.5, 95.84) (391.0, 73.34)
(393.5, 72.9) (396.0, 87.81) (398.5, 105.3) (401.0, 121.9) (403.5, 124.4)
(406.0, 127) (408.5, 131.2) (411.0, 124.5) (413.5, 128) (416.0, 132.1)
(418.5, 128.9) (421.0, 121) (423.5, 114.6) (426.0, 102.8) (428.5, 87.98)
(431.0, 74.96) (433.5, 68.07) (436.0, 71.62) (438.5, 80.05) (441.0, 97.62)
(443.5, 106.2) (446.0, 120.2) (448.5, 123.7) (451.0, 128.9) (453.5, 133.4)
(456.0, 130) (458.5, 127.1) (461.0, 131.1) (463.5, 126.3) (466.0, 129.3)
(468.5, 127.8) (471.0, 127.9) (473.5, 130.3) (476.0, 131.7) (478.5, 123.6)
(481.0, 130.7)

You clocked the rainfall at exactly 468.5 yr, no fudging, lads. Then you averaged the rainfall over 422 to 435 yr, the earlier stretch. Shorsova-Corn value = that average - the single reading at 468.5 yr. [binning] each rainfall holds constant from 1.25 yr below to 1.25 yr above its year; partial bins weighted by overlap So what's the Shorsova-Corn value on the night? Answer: -38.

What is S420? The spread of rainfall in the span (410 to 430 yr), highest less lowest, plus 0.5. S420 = 45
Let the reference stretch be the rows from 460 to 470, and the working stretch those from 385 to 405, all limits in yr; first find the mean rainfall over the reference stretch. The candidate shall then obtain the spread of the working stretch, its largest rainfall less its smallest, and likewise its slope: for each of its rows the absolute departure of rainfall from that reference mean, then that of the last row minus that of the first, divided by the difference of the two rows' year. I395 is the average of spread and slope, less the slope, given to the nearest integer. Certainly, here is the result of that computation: 26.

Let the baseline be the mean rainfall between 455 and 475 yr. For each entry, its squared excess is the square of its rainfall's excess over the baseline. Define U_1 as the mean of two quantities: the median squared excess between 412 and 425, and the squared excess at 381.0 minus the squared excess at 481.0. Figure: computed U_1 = 19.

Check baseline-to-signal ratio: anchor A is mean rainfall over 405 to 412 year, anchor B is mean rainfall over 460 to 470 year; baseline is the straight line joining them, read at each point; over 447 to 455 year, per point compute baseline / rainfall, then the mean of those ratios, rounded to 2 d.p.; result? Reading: 1.00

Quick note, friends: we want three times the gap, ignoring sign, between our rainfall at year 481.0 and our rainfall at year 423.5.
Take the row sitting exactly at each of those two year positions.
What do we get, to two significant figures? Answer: 48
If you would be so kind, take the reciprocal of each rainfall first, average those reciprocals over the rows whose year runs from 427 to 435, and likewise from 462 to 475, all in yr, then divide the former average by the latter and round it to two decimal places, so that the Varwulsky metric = 1.68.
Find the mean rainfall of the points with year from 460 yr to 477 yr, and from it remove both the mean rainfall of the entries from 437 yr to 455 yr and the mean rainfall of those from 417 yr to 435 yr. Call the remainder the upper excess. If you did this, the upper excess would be -83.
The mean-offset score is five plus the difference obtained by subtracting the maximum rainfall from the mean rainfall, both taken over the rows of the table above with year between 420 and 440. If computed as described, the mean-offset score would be -26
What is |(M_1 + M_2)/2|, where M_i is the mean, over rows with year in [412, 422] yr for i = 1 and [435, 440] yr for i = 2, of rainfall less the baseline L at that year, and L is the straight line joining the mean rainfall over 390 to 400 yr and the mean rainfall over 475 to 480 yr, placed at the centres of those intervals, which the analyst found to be 0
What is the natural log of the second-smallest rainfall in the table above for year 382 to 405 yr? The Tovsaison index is 4.30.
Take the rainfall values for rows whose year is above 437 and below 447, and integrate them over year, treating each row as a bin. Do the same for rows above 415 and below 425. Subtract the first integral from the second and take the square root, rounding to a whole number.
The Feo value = 15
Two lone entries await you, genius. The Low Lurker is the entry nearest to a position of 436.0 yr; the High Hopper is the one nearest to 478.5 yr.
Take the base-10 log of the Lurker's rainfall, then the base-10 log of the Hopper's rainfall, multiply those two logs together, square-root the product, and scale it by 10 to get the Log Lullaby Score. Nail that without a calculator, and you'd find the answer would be 19.7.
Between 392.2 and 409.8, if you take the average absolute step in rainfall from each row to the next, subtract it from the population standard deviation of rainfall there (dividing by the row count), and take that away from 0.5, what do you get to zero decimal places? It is -10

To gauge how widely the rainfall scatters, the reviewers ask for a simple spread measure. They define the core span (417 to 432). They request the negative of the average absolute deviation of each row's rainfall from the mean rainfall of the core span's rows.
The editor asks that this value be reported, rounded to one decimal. -16.5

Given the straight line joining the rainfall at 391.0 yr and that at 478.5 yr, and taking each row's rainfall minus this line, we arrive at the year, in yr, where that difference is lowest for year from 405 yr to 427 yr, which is 426.0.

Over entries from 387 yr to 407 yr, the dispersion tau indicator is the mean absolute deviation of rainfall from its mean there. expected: 19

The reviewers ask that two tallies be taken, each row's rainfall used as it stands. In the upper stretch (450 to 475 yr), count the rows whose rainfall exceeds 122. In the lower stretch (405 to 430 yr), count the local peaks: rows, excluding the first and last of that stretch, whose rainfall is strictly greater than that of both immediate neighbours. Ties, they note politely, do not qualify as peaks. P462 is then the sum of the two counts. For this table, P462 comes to 12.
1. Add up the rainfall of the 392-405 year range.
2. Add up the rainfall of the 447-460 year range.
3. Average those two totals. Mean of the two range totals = 578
